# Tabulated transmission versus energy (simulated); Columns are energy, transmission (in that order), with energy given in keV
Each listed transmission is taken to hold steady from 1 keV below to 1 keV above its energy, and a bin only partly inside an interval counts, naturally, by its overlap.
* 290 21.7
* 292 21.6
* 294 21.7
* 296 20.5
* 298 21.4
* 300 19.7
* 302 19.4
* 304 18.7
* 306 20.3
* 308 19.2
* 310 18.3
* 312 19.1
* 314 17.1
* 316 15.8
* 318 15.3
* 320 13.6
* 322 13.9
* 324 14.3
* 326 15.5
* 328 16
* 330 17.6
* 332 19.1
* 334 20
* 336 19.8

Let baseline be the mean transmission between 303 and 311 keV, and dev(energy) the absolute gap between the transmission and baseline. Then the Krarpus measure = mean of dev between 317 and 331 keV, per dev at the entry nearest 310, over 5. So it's 0.96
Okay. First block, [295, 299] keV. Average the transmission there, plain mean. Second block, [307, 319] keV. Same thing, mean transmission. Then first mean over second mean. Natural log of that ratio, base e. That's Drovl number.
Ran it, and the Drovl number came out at 0.182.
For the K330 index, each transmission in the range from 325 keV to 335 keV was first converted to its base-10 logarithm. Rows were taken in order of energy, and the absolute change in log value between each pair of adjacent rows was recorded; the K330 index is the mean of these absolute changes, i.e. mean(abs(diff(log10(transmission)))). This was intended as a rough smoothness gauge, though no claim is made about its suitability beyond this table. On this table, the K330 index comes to 0.0277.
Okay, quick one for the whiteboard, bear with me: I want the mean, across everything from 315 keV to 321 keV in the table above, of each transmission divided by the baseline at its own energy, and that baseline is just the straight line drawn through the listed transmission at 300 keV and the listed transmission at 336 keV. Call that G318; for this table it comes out 0.75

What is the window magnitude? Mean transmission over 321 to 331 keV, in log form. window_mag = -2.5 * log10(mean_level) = -2.97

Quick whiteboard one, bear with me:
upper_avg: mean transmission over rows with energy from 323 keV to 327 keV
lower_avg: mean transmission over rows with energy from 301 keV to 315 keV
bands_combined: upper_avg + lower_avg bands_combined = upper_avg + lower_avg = 34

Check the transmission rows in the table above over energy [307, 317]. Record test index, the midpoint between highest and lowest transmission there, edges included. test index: 17.5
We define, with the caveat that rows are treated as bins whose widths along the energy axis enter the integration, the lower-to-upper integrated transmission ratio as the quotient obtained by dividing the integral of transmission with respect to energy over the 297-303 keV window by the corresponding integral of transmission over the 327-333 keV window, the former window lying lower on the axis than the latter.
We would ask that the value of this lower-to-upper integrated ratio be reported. 1.15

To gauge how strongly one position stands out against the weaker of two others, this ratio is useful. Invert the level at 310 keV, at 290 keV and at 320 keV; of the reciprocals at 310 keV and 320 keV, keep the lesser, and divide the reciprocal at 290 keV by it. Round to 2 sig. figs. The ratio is 0.84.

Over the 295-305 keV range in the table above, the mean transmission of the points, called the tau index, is 20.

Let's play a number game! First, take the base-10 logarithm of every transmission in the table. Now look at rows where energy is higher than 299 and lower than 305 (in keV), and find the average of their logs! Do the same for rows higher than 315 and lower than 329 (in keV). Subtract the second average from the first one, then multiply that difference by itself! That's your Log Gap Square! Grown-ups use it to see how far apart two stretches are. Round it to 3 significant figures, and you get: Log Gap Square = 0.0125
